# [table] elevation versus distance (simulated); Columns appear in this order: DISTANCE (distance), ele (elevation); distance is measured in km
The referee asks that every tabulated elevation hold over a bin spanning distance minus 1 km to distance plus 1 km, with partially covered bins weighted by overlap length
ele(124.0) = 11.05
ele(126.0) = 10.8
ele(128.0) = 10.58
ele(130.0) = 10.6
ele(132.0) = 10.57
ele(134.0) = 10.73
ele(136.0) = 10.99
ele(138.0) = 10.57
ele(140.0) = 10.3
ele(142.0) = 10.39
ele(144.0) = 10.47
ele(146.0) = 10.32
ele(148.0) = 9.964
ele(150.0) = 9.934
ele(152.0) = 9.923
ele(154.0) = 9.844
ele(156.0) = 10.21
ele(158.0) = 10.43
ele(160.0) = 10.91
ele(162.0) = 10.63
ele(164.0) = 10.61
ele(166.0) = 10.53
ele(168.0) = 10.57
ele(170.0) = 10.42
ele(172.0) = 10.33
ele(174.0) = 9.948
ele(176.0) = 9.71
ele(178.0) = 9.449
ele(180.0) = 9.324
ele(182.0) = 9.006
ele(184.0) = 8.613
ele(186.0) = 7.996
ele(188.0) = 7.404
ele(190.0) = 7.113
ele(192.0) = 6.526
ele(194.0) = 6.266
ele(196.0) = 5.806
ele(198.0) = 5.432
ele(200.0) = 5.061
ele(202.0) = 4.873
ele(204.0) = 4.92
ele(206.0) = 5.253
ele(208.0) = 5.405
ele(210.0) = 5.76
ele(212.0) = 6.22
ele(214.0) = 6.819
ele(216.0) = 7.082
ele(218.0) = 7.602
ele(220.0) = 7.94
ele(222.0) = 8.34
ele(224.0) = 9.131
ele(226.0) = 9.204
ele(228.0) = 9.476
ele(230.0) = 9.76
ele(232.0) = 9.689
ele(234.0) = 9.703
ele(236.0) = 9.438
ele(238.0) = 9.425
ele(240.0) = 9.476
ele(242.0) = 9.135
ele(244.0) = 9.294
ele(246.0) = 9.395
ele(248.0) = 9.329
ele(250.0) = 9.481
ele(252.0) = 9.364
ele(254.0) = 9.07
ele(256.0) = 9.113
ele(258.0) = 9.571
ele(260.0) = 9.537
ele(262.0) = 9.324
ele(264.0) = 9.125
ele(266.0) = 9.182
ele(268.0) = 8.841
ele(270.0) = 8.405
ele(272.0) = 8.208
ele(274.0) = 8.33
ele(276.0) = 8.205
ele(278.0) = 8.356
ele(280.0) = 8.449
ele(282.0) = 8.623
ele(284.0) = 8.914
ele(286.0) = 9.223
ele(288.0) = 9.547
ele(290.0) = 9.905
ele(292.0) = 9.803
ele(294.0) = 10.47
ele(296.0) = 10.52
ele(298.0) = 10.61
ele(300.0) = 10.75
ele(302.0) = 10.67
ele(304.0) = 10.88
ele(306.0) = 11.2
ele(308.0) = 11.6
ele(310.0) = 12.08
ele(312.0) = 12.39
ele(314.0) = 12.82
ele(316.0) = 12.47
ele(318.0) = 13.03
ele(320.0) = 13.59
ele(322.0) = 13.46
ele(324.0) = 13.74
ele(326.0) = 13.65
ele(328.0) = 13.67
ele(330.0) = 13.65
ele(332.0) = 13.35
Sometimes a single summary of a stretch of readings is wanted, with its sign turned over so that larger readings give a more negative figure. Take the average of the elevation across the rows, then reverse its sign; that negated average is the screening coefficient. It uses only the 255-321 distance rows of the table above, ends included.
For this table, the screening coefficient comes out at -10.1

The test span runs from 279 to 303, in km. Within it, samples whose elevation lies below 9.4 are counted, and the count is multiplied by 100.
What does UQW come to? 400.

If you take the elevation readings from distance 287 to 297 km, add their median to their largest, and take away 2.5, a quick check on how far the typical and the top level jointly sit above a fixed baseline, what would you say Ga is 17.9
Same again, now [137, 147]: 18.5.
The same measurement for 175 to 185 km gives 16.5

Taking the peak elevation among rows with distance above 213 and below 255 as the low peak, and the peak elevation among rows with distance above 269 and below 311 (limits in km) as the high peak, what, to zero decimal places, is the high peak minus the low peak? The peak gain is 2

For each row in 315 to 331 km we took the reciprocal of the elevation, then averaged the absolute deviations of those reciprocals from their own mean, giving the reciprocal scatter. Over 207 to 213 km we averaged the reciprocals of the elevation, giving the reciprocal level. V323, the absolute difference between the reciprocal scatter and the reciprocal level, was 0.171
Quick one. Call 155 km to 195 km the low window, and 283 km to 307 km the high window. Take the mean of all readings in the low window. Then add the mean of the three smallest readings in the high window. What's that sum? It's 18.5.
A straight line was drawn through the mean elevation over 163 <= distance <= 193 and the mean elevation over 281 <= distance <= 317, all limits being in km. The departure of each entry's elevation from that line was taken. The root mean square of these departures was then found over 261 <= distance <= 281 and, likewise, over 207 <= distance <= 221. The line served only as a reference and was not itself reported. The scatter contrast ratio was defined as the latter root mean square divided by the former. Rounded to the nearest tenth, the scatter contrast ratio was 1.7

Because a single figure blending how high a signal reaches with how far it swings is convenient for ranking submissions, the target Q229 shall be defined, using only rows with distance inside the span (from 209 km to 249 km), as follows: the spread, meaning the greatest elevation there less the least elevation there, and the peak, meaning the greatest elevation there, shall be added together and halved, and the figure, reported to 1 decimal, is 6.9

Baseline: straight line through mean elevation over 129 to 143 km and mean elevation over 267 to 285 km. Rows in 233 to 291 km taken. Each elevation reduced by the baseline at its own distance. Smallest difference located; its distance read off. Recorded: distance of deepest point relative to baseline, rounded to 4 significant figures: 272.0 km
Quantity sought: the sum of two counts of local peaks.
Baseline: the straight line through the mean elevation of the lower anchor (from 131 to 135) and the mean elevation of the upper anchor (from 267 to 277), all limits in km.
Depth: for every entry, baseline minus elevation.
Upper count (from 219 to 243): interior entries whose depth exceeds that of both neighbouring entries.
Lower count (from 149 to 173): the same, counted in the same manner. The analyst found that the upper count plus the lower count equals 5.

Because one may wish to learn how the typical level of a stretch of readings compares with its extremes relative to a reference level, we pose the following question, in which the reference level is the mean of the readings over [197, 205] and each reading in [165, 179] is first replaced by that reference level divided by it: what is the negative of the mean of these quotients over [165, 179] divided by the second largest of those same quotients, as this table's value -0.959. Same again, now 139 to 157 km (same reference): -0.978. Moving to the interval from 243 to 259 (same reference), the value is -0.977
